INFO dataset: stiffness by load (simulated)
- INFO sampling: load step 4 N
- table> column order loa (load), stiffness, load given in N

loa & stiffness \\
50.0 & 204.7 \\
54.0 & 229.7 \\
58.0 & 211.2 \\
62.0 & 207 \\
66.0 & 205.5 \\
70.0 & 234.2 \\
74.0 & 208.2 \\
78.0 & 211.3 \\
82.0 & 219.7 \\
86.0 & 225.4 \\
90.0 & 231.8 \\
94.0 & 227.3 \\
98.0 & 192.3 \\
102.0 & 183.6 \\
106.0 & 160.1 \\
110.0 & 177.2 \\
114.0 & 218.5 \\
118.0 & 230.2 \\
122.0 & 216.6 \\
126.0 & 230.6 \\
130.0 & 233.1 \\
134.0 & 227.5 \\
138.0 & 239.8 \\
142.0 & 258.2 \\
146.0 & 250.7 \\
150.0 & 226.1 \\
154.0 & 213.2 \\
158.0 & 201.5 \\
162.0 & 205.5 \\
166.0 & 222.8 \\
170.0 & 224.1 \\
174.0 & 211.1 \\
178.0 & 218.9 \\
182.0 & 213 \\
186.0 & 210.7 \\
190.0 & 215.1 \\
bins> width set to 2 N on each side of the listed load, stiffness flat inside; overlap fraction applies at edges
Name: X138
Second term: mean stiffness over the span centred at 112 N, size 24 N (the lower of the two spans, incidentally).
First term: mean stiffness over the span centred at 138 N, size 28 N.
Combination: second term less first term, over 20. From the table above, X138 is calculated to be -2.0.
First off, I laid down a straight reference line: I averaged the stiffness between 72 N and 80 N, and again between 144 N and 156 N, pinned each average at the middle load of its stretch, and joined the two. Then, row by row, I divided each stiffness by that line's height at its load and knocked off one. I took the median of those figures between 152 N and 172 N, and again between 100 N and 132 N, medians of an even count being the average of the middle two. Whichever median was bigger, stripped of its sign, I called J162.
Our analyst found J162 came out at 0.017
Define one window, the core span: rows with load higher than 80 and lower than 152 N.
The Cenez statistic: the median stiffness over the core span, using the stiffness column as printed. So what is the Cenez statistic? 227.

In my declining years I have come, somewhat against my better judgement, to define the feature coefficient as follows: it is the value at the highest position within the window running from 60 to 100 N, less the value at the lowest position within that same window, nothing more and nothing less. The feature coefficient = -14.7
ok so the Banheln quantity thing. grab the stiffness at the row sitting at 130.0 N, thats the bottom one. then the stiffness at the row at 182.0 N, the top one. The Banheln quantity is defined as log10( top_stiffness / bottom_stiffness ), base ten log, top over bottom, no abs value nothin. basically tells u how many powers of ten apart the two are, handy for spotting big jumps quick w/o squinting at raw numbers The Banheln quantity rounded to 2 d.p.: -0.04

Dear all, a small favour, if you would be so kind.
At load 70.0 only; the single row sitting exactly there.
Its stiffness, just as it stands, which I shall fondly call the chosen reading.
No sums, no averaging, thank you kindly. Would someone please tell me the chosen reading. 234.2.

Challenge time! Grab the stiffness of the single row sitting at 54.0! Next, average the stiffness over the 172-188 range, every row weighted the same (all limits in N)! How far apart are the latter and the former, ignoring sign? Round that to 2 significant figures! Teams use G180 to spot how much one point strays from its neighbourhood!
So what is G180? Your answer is 16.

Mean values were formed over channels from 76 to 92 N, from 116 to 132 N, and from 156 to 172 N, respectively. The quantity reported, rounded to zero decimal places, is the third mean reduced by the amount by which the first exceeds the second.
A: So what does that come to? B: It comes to 219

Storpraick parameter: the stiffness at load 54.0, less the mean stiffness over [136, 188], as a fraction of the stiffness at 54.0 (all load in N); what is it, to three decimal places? 0.030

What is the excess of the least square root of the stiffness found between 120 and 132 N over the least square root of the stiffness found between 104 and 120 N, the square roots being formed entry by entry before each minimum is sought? 2.1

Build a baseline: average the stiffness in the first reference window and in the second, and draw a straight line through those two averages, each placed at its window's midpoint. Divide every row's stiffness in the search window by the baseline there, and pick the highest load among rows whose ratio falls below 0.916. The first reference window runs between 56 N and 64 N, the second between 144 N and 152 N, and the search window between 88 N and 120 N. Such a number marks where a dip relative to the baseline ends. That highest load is 110.0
